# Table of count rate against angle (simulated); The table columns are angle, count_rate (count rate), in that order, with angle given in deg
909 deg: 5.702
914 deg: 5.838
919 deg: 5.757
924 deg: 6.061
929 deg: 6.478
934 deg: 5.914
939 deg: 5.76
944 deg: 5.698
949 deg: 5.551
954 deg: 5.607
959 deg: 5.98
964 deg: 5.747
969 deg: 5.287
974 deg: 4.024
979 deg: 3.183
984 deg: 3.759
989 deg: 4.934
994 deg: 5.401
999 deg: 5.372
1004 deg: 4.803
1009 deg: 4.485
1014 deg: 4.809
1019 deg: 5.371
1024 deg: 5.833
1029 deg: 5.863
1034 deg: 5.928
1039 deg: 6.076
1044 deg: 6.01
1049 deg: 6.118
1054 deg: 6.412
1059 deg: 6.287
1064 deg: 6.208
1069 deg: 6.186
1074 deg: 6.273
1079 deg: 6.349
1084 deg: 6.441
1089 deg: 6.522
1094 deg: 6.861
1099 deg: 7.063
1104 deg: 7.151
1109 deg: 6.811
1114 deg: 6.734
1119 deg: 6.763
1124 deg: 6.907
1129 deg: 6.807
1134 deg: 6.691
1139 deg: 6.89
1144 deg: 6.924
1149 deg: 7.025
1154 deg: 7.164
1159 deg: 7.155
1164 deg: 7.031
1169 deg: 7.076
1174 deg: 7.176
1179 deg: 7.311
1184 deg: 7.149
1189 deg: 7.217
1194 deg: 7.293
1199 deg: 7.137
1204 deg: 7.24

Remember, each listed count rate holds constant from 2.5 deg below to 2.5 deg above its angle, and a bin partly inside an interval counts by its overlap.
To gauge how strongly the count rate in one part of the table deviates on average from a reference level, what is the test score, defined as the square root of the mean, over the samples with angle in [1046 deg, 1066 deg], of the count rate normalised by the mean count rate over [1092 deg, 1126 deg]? 0.95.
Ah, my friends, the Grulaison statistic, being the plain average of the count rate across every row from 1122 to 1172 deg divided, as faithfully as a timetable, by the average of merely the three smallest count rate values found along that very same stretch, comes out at 1.03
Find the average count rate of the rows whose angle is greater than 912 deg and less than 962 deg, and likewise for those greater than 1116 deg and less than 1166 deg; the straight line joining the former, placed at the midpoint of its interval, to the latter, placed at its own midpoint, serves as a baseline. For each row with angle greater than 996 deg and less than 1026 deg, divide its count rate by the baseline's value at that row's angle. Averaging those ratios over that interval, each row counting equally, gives 0.82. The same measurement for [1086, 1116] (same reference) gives 1.02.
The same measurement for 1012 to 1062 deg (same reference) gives 0.92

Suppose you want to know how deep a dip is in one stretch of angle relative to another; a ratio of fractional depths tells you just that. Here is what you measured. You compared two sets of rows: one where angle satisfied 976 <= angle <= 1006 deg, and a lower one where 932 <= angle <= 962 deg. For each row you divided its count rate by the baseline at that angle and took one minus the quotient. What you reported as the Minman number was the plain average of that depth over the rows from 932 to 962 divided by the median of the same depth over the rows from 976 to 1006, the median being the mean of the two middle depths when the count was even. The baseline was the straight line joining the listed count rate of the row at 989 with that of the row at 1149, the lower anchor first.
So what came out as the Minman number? -10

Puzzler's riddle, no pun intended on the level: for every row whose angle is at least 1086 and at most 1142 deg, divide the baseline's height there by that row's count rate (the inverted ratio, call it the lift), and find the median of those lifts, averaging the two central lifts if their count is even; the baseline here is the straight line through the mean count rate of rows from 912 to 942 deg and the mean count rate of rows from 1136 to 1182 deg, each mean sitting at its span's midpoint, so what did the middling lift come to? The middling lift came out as 1.01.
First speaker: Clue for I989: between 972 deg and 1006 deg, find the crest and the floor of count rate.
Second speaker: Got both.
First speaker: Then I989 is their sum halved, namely 4.3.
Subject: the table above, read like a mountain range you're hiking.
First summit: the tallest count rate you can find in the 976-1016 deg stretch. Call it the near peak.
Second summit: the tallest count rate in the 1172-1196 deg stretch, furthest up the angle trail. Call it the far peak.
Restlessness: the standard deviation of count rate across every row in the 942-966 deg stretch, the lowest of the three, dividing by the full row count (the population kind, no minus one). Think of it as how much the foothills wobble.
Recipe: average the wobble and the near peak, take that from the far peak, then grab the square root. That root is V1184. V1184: 2.13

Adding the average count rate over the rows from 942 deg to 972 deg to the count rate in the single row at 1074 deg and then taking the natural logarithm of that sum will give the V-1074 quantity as 2.48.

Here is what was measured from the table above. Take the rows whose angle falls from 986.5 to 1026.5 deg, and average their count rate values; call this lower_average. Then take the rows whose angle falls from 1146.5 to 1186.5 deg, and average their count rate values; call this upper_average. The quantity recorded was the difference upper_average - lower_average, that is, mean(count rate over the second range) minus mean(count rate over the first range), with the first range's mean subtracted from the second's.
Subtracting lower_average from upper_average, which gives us 2.0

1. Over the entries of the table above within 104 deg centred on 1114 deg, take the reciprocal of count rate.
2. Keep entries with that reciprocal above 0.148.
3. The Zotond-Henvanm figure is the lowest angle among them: 1064 deg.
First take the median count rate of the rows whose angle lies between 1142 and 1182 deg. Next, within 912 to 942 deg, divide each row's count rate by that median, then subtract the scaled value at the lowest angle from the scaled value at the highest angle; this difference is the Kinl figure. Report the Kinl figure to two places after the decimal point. -0.01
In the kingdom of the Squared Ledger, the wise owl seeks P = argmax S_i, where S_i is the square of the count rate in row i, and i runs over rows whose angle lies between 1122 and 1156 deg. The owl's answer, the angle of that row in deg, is 1154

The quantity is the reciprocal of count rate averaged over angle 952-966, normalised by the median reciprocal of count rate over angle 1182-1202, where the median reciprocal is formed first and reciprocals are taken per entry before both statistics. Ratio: 1.24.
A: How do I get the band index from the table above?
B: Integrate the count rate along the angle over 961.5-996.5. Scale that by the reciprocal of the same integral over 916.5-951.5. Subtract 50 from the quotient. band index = -49.2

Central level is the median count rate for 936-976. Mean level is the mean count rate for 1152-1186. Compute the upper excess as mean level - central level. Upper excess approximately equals 1.50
